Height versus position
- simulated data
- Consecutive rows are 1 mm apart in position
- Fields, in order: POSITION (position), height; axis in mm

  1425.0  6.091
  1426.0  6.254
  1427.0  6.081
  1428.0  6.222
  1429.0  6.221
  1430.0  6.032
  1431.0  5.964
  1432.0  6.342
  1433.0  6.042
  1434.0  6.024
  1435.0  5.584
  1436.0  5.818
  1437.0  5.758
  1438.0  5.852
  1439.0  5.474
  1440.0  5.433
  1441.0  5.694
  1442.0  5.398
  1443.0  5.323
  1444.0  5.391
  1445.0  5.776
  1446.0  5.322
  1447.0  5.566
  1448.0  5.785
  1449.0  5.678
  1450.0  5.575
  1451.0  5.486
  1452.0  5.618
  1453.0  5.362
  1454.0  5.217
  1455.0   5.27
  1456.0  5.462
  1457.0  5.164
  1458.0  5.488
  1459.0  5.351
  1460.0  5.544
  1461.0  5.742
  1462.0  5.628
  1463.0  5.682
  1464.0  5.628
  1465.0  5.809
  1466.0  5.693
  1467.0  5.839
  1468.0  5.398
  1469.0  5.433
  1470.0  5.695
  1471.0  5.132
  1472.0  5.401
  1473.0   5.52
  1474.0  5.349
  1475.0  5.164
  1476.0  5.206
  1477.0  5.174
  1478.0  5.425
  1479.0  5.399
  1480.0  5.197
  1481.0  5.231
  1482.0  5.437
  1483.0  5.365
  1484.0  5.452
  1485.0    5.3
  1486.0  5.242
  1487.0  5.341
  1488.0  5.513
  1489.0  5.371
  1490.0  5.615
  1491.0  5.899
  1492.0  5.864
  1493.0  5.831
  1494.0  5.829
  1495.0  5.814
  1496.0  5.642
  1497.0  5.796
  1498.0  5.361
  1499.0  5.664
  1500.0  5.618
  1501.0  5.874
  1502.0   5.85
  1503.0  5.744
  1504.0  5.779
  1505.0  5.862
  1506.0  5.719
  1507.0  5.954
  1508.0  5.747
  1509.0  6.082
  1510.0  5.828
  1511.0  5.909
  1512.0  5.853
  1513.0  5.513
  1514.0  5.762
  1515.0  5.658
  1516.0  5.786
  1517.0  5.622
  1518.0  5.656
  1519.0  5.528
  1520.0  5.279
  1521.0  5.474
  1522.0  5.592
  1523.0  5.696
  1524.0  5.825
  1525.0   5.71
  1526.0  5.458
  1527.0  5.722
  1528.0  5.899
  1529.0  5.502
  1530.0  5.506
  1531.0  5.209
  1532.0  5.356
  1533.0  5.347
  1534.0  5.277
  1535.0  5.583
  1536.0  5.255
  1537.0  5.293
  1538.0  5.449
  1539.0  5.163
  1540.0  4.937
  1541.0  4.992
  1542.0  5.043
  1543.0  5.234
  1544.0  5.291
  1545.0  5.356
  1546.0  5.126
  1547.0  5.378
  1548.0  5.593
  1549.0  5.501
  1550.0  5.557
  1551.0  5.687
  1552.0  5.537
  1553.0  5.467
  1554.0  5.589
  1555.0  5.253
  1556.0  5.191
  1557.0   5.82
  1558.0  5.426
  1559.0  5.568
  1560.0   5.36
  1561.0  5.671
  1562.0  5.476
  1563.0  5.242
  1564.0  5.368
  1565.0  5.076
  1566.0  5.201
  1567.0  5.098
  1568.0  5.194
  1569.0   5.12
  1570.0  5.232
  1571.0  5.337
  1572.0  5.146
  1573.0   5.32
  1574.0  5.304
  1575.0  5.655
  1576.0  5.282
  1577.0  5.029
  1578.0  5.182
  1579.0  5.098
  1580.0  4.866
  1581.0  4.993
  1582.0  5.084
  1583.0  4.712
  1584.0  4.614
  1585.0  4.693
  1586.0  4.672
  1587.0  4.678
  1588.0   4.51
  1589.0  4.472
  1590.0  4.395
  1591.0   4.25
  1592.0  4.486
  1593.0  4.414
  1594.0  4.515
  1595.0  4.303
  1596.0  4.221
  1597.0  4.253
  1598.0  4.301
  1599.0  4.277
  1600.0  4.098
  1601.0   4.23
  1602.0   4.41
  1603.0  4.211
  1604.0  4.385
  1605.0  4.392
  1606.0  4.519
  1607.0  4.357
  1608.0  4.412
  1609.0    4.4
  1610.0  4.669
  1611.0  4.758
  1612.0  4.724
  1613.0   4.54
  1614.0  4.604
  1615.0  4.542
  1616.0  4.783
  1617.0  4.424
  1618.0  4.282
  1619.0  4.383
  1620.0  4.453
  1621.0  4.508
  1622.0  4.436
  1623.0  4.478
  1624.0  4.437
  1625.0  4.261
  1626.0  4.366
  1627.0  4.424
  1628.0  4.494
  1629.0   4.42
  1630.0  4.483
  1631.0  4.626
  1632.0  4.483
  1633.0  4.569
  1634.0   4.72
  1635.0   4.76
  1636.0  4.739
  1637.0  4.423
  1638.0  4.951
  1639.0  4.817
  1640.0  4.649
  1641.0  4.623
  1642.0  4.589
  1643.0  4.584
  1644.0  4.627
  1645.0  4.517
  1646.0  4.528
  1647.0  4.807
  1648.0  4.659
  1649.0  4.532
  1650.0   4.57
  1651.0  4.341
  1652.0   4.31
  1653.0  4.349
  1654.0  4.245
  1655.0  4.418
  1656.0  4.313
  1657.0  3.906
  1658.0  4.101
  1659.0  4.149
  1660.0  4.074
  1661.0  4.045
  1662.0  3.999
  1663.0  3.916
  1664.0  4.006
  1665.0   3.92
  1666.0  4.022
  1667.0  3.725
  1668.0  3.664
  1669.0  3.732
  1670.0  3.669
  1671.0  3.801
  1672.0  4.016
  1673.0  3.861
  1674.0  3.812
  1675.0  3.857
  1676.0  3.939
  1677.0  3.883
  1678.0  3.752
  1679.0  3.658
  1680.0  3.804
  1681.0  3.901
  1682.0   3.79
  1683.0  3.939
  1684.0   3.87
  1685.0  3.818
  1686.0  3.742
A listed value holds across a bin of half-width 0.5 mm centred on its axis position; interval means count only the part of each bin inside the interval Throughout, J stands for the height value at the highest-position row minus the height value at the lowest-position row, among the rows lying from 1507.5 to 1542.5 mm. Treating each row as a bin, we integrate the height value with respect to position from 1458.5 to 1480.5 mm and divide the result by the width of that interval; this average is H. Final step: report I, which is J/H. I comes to -0.129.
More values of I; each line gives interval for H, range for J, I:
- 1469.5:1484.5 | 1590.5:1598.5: 0.010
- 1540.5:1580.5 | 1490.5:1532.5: -0.102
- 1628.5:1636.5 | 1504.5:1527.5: -0.030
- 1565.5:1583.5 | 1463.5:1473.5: -0.021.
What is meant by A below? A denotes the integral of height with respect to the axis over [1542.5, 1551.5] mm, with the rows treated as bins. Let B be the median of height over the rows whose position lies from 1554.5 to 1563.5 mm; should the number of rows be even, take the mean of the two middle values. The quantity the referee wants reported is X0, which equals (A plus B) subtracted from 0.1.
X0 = -54.0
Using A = 49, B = 5.4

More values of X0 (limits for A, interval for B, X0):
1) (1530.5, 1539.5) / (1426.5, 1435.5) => -53.9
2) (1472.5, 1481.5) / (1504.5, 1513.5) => -53.4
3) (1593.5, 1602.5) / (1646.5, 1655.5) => -42.9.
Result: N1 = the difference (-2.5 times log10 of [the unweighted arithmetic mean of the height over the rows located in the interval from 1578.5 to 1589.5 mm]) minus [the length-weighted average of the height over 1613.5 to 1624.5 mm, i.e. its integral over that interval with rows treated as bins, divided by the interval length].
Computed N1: -6.2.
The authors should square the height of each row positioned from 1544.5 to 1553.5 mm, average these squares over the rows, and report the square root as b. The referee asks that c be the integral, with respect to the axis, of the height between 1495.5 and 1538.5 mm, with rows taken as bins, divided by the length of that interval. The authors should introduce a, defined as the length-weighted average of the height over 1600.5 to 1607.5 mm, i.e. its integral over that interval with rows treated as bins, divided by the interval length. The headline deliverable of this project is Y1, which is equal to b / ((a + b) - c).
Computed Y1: 1.30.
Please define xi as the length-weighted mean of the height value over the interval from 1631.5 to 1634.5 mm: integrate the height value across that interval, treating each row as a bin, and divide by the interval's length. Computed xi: 4.6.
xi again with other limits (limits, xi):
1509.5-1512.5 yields 5.9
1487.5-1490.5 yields 5.5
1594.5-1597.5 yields 4.3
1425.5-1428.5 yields 6.2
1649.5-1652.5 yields 4.4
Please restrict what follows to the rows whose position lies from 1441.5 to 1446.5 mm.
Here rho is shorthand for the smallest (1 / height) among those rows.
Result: 0.173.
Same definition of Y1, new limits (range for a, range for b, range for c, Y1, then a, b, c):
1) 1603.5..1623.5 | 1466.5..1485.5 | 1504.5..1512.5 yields 1.34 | 4.50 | 5.38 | 5.9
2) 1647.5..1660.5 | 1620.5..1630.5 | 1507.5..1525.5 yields 1.46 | 4.31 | 4.43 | 5.7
